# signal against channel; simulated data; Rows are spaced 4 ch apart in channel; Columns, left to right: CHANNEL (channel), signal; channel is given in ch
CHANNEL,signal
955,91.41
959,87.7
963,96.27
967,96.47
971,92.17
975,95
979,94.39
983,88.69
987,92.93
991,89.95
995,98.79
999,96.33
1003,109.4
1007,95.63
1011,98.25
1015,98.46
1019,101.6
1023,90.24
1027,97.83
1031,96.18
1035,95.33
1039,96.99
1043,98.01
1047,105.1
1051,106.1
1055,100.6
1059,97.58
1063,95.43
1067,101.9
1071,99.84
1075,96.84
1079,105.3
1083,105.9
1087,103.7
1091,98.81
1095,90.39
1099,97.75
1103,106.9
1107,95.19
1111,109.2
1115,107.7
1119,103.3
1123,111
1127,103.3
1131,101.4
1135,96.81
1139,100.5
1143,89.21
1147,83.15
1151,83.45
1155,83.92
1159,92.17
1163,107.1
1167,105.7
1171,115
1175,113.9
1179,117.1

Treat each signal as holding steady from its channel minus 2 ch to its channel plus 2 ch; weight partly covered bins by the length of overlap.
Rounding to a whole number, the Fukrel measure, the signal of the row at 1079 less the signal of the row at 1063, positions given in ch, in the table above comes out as 10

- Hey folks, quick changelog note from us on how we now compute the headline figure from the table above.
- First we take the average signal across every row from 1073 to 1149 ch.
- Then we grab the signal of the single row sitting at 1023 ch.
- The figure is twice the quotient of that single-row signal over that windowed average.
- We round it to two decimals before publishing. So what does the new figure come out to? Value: 1.80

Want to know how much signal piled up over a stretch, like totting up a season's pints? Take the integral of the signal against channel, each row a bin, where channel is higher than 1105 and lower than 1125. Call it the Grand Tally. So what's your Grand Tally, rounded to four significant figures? 2106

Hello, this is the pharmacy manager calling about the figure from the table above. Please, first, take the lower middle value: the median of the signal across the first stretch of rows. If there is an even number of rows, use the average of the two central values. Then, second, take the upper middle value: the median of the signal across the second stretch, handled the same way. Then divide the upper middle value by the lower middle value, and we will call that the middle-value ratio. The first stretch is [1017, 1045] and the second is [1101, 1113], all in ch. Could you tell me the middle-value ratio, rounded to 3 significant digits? 1.10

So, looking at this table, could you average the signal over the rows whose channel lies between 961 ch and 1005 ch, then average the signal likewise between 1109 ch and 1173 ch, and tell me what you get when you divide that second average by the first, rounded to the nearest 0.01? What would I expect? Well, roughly 1.04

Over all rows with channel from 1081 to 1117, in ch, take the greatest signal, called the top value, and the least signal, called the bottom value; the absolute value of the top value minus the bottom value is 19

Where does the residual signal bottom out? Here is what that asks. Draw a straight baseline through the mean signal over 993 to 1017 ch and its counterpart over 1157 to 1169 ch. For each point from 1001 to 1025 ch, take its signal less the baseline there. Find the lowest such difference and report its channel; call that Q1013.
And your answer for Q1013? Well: 1023 ch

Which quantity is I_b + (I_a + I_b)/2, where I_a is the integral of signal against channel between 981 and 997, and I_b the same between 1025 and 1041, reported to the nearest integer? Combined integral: 3059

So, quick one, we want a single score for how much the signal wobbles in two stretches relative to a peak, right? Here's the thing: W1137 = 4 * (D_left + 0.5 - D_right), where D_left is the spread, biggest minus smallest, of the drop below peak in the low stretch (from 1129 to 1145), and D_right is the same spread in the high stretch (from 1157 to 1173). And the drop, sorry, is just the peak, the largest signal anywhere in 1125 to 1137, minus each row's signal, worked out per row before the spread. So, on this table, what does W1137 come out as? -41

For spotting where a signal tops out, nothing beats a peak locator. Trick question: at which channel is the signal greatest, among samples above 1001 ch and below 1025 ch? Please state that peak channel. 1003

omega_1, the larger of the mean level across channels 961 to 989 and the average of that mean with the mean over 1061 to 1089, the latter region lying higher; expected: 97.5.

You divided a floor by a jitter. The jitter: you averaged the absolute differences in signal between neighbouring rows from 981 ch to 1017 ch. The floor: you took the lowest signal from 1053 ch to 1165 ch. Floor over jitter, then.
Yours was 13.8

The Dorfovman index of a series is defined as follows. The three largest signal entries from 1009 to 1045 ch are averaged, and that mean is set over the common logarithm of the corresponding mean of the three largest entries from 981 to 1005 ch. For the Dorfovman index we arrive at 50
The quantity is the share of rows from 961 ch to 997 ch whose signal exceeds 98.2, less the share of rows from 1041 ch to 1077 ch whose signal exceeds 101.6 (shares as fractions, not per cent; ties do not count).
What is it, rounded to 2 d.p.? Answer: -0.22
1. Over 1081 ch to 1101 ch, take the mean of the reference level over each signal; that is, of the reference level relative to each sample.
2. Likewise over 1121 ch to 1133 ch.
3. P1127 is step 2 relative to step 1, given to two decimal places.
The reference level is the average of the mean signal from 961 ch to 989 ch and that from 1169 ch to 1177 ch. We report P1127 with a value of 0.94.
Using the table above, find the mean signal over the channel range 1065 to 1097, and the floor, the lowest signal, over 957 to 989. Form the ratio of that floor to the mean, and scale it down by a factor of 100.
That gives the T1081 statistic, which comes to 0.0087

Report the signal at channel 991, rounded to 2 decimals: 89.95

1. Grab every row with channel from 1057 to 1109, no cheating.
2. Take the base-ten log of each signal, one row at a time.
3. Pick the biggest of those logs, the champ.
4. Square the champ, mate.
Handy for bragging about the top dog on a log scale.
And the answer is 4.12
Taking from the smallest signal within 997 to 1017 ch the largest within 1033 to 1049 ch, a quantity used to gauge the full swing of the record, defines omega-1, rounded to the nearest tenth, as -9.5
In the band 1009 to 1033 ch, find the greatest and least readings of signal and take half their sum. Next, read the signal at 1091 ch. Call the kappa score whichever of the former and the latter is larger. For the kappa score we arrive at 99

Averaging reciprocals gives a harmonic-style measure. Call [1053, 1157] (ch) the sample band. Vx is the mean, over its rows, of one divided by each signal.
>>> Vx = 0.0102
